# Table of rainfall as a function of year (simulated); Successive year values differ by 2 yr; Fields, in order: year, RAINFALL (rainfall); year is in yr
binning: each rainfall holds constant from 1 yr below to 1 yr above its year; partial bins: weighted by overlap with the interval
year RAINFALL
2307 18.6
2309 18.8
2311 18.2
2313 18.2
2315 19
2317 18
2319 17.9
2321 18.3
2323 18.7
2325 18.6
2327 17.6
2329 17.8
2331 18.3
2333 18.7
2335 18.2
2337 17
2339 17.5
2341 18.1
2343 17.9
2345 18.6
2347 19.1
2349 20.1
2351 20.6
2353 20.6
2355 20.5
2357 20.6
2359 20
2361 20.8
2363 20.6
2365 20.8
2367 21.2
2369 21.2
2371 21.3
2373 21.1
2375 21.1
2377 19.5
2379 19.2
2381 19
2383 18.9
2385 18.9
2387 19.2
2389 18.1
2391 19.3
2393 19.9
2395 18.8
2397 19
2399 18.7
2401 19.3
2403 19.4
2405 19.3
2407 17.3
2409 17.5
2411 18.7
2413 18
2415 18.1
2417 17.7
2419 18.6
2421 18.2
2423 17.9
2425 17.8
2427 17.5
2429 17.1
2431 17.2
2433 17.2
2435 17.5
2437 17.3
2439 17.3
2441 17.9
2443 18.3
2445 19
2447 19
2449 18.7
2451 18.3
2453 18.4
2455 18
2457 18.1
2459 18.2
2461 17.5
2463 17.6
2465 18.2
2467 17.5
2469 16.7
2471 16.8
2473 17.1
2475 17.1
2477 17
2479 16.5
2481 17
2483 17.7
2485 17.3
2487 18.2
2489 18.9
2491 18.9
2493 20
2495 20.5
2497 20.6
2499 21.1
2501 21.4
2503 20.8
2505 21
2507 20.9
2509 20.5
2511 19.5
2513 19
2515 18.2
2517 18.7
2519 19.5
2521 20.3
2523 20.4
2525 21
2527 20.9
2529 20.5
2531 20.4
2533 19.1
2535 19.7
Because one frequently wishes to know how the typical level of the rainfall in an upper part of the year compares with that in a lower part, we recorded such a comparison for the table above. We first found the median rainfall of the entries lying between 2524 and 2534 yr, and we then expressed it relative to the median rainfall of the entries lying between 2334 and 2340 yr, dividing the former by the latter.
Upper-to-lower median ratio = 1.17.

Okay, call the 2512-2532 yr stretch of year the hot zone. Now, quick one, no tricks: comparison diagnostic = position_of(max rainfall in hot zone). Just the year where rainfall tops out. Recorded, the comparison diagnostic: 2525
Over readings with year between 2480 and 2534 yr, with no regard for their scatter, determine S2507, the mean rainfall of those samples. 19.7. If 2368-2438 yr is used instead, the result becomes 18.7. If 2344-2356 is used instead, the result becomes 19.9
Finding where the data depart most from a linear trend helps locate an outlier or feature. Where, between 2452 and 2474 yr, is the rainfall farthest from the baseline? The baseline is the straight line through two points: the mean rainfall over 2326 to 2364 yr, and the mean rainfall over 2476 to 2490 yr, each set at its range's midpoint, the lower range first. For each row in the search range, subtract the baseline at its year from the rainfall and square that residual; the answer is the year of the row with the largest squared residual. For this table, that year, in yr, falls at 2469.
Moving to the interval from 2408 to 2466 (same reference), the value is 2447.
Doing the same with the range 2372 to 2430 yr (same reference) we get 2375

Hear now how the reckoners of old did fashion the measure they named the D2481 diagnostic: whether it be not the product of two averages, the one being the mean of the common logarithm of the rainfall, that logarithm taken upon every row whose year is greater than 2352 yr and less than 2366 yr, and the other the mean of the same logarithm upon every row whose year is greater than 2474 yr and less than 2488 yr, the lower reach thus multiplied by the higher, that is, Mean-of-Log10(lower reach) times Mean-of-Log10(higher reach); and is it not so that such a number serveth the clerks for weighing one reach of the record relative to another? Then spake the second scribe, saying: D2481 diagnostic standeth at 1.62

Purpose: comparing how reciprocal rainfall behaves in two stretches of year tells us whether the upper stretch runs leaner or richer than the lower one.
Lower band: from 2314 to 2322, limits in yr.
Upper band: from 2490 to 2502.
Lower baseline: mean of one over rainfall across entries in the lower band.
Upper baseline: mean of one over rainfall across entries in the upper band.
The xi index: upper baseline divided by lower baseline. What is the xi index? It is 0.90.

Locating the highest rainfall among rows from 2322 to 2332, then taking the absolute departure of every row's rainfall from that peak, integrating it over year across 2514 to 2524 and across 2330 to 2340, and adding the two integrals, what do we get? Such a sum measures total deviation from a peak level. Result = 17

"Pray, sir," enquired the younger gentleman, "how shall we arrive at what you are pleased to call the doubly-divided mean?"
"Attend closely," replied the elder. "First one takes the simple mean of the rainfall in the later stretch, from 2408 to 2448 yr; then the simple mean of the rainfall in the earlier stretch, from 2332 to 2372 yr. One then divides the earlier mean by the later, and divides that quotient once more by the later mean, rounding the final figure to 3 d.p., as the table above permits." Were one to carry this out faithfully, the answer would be 0.061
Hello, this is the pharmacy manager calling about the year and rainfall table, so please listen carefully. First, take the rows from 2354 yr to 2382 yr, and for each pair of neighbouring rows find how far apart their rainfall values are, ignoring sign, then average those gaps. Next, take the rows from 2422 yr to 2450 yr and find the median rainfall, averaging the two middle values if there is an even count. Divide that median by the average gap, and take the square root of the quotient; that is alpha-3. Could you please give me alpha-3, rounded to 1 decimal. 7.0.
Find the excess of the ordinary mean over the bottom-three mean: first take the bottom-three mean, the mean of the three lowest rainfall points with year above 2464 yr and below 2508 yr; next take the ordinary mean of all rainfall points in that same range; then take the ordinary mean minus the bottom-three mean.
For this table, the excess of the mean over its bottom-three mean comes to 2.0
